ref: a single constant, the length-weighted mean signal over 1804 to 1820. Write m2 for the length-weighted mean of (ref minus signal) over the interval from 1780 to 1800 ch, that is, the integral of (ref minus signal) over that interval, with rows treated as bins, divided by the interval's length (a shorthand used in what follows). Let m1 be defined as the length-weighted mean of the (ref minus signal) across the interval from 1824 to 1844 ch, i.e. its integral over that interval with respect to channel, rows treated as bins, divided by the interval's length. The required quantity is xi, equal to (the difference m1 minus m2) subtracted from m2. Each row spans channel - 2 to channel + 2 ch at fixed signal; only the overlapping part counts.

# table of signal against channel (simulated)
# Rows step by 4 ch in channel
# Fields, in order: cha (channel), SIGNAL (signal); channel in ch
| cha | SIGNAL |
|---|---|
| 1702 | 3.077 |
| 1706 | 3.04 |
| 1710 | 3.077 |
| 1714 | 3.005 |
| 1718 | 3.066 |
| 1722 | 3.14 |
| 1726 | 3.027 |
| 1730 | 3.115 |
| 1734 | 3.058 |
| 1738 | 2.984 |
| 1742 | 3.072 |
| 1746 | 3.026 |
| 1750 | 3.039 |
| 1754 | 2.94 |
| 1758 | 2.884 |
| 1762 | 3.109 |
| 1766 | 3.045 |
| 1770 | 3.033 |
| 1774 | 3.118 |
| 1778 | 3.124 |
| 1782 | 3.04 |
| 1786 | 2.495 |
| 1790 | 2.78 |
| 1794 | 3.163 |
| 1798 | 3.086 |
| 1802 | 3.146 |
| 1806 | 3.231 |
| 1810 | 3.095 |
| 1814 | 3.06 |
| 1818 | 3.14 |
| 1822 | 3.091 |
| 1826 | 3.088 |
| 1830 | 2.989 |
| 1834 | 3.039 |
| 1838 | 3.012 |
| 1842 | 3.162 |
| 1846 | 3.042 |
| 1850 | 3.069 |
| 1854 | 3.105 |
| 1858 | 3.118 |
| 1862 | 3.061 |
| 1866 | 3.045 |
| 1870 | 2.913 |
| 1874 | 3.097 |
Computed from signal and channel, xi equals 0.36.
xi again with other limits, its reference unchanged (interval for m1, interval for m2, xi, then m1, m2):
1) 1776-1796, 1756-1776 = -0.02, 0.21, 0.09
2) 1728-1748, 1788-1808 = 0.02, 0.08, 0.05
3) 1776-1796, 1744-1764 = 0.05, 0.21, 0.13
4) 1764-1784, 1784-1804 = 0.34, 0.06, 0.20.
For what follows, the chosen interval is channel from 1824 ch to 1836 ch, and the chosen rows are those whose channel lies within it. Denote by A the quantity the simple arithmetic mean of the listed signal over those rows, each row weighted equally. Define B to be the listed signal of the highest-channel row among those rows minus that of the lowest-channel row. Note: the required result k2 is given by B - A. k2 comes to -3.09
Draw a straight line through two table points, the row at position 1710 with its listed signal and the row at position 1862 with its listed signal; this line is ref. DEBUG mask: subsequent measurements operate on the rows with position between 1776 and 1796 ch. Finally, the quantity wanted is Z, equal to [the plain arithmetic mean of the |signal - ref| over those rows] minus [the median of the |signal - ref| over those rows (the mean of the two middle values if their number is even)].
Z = 0.11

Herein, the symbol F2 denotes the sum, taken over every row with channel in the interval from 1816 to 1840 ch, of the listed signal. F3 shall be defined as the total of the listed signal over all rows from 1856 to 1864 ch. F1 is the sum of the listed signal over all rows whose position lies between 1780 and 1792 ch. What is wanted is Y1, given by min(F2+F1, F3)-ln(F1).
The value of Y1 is 4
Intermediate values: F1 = 8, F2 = 18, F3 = 6.2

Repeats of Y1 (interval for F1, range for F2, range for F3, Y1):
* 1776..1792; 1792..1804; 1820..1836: 10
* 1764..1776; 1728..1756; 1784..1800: 9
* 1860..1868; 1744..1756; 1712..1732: 13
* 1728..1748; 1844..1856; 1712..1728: 10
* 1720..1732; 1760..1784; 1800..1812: 7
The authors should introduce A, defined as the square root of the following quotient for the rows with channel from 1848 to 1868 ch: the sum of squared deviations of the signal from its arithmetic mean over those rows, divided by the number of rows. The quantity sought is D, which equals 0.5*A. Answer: 0.014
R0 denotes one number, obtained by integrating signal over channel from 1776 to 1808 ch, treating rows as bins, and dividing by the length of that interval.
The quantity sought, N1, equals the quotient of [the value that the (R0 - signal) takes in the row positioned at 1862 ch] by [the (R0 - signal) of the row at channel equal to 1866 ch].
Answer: 1.43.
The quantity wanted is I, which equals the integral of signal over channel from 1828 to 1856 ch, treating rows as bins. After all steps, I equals 85.7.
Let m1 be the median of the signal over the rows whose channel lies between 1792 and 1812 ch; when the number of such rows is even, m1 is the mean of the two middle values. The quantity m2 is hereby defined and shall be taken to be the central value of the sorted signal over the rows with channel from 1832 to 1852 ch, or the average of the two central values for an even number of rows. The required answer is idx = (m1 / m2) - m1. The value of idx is -2.11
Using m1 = 3.15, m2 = 3.04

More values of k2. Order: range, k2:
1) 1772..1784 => -3.17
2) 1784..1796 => -2.14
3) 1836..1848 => -3.04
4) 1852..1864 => -3.14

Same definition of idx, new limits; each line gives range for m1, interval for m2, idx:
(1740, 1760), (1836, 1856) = -2.04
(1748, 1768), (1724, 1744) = -2.05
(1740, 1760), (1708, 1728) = -2.04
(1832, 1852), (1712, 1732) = -2.05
